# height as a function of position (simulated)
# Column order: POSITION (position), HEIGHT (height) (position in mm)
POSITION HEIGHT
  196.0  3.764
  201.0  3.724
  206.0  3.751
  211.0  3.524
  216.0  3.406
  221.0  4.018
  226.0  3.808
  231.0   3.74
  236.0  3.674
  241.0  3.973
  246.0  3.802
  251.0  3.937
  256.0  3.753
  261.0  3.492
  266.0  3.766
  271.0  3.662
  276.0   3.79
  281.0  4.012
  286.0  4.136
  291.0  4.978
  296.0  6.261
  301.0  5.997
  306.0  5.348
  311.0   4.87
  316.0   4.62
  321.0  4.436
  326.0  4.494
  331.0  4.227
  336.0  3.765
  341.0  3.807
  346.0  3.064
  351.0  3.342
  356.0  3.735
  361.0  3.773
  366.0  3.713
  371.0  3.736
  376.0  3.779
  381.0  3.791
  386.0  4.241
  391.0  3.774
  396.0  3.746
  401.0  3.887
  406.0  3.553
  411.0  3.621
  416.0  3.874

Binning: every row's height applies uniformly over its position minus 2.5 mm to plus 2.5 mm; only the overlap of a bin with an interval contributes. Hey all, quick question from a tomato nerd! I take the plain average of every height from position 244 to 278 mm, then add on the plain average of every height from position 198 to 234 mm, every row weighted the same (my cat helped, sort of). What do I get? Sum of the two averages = 7.45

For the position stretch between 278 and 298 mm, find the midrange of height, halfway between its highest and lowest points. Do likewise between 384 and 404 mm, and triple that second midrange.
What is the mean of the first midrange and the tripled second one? 8.6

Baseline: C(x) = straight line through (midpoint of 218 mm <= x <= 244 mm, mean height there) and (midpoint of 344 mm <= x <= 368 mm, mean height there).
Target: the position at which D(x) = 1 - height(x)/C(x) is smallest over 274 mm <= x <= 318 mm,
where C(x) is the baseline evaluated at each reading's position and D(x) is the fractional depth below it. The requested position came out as 296.0 mm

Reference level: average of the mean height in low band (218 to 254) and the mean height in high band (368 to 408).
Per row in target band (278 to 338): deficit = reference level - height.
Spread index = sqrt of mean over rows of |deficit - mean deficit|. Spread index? 0.78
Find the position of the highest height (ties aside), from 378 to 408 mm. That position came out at 386.0 mm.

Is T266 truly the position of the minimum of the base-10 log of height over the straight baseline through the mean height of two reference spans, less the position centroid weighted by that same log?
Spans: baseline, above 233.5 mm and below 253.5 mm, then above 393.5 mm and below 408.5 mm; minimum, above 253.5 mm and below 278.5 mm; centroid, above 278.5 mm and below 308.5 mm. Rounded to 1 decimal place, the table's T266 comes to -36.7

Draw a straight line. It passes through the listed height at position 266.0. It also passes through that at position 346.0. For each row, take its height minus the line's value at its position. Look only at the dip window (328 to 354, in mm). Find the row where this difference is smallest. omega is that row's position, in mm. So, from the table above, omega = 346.0 mm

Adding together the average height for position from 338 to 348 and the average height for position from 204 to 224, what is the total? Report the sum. 7.1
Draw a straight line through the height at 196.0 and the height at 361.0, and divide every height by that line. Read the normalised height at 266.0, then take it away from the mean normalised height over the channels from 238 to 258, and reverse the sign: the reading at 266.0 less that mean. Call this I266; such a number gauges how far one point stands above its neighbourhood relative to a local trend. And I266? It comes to -0.03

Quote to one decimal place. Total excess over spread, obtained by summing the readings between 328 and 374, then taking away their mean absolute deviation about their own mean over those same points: 32.9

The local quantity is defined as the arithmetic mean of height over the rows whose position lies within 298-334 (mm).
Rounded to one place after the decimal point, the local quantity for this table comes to 4.9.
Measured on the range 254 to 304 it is 4.4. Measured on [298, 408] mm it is 4.1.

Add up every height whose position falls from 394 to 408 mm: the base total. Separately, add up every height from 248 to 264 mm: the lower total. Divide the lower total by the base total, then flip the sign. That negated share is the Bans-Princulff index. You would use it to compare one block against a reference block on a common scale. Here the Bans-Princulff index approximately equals -1.0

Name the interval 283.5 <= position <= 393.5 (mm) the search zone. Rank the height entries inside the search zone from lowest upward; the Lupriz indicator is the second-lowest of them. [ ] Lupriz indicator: 3.342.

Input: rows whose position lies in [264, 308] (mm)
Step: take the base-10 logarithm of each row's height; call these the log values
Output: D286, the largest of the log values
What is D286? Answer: 0.80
